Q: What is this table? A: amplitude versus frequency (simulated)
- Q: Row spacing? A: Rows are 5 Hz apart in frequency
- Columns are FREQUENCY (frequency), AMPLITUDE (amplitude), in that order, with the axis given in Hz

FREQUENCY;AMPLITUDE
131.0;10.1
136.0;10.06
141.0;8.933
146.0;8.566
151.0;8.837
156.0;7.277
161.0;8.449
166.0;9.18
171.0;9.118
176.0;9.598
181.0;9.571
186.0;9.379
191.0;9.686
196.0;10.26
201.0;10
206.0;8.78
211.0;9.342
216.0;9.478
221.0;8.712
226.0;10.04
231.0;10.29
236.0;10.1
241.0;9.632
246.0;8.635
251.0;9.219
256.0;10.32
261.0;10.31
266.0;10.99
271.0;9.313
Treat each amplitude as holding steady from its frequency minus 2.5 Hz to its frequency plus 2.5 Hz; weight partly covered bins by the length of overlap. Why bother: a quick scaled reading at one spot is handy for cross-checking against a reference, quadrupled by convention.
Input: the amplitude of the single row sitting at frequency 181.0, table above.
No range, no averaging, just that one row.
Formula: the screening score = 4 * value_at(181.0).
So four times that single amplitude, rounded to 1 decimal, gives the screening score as 38.3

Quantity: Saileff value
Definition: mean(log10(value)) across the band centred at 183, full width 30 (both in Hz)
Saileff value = 0.98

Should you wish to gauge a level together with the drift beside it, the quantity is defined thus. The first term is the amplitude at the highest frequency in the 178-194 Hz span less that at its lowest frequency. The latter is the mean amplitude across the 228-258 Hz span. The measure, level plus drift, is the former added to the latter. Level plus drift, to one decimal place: 9.8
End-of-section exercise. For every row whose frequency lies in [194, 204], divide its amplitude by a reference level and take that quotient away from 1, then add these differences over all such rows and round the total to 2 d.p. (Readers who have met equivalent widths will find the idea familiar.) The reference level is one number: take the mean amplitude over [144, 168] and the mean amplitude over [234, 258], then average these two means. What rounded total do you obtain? -0.25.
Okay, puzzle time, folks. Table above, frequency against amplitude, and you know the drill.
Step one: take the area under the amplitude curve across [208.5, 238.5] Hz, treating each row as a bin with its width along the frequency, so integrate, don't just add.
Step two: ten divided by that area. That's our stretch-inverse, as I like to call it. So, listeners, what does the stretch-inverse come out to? 0.0345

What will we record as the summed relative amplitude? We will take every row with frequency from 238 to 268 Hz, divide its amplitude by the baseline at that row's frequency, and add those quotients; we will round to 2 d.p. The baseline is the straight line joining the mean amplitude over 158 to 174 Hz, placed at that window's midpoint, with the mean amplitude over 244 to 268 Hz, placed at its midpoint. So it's 5.99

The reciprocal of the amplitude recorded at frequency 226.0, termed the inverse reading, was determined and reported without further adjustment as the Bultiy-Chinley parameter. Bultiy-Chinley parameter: 0.100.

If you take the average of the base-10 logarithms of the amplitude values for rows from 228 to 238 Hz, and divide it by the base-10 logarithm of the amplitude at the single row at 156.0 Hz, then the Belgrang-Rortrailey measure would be 1.17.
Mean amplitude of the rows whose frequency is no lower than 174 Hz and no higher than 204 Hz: 9.7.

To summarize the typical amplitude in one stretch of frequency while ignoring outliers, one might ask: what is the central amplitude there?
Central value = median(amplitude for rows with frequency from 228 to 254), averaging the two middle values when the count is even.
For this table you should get 9.6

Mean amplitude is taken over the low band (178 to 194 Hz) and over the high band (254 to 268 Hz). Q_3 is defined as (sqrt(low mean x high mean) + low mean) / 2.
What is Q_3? 9.8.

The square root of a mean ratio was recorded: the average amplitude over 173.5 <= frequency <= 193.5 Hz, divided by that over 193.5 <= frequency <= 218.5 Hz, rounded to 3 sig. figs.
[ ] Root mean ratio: 0.999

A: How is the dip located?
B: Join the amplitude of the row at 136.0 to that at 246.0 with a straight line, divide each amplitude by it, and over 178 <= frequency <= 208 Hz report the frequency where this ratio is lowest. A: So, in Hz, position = 206.0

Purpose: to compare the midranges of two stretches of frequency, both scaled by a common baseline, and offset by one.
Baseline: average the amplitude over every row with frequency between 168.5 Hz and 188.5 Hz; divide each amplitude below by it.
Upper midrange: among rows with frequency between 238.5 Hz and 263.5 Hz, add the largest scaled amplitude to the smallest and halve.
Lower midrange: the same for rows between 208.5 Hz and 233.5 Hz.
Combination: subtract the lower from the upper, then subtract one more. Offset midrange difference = -1.002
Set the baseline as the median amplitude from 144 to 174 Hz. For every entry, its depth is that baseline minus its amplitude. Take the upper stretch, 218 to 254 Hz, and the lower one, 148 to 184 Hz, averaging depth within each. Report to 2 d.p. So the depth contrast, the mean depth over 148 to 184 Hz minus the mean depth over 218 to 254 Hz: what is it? 0.66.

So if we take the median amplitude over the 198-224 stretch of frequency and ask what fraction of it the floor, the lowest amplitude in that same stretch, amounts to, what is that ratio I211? 0.933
